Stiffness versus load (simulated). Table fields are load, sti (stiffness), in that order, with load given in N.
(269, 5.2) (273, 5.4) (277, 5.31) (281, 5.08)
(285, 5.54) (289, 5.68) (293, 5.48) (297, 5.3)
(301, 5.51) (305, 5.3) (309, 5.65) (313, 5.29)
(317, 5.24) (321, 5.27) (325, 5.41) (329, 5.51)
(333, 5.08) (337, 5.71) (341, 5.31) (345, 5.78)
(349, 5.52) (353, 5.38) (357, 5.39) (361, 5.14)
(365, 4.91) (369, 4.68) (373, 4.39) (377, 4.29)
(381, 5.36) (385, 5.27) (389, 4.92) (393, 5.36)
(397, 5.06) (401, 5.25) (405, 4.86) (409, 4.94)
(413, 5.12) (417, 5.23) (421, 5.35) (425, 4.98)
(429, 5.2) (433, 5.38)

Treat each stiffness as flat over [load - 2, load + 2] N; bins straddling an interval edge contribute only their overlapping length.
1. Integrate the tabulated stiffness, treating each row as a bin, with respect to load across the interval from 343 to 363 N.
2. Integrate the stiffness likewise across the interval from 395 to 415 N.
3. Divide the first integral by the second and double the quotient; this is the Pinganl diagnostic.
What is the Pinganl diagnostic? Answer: 2.16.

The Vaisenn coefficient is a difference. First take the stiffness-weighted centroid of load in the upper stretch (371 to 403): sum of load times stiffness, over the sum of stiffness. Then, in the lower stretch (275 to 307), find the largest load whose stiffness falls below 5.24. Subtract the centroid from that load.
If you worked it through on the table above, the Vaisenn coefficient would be -106.5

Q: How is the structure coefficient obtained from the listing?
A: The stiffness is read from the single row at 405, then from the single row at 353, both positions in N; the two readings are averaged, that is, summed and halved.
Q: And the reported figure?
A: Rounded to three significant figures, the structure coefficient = 5.12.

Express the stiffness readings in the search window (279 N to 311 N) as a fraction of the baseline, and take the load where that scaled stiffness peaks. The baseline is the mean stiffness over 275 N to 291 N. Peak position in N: 289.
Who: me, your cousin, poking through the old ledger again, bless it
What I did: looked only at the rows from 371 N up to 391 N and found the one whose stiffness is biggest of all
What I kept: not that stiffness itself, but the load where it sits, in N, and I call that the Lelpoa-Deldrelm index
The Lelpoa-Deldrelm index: 381 N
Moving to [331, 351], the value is 345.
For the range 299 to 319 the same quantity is 309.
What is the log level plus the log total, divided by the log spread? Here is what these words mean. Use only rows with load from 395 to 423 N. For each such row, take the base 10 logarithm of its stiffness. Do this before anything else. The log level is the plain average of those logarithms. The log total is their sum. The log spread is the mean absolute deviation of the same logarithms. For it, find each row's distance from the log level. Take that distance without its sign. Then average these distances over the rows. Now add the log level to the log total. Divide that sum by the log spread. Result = 478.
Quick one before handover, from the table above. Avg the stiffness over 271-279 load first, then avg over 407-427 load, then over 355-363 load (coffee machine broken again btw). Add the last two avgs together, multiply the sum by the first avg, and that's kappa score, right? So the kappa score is 55.6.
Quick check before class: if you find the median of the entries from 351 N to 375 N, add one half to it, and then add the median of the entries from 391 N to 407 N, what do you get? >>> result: 10.7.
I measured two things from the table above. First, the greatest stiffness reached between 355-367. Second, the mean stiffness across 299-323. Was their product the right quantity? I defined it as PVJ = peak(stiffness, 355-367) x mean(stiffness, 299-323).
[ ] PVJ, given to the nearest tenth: 29.0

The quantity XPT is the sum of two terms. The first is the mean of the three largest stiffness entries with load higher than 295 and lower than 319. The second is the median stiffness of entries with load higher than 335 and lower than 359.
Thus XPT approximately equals 10.9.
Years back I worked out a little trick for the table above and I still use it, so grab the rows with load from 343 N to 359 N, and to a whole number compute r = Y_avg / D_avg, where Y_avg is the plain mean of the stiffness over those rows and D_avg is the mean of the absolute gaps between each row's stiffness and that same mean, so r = 42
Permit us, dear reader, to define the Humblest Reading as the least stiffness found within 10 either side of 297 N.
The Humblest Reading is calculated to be 5.3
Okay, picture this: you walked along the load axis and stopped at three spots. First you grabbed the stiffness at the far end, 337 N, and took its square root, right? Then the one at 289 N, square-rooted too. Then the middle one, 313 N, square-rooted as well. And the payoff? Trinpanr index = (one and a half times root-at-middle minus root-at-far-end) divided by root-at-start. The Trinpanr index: 0.44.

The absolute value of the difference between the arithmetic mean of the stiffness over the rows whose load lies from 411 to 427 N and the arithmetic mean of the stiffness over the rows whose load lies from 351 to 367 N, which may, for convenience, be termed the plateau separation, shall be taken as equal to 0.0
